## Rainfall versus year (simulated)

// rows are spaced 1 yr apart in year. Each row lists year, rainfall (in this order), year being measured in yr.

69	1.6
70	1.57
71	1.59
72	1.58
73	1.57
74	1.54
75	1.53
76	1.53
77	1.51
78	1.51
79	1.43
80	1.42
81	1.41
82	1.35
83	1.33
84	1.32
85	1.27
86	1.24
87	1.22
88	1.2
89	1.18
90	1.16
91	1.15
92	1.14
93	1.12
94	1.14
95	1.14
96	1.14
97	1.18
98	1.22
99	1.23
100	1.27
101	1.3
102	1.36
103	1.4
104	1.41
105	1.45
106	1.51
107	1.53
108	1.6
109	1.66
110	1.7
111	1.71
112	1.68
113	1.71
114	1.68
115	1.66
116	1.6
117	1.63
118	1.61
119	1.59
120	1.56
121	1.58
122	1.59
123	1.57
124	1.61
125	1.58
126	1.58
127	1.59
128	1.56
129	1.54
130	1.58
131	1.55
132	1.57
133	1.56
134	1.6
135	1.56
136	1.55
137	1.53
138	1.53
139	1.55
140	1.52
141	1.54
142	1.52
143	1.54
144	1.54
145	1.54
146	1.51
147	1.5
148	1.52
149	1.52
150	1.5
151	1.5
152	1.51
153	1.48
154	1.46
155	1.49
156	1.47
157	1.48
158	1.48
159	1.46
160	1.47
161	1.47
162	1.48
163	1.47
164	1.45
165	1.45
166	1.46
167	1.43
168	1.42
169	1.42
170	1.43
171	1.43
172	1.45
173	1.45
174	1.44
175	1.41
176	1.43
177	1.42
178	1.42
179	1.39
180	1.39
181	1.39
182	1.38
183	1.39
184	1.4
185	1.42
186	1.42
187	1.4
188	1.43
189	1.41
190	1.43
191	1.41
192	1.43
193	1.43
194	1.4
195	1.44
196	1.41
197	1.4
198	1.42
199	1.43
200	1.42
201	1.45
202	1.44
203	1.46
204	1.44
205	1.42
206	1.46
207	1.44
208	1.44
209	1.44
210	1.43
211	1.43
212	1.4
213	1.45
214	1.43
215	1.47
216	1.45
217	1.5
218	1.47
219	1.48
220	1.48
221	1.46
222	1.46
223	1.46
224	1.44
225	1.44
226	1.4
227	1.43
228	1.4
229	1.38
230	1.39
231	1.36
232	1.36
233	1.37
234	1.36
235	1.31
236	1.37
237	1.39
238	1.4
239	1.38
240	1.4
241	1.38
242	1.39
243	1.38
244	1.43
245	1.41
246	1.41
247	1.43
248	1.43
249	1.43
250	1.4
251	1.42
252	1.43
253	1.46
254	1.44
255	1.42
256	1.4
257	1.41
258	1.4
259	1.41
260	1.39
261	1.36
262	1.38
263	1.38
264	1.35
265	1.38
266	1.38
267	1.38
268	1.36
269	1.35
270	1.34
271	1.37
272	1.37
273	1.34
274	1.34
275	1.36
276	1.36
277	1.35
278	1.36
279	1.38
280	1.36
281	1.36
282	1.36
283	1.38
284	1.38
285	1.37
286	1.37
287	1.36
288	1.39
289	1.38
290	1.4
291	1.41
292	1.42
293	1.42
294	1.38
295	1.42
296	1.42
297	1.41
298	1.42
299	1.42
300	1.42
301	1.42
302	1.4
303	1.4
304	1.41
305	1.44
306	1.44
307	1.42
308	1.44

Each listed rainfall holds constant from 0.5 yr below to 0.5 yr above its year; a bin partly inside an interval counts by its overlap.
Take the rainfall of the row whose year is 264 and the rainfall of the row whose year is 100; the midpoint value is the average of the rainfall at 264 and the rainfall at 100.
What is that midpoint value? 1.31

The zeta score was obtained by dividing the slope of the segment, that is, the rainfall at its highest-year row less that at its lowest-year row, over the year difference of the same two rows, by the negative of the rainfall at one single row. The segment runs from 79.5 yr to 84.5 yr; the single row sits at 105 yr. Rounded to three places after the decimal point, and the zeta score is 0.017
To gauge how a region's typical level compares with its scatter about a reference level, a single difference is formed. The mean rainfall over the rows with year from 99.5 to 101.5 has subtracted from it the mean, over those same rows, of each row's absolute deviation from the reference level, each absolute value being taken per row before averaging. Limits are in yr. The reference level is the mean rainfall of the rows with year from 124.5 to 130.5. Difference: 1.00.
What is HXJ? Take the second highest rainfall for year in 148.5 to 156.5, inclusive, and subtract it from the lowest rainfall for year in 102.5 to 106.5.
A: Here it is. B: -0.11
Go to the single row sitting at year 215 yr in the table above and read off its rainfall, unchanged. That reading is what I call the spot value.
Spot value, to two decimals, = 1.47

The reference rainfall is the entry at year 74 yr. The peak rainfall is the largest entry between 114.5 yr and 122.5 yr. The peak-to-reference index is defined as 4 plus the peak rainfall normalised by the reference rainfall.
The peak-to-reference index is 5.08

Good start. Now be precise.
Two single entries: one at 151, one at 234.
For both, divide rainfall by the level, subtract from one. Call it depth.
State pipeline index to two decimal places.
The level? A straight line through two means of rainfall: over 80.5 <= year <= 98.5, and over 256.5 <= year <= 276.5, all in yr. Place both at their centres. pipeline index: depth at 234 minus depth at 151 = 0.17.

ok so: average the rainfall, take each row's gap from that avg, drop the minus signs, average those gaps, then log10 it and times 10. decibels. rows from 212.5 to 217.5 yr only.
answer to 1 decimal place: -17.0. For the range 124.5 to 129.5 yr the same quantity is -18.0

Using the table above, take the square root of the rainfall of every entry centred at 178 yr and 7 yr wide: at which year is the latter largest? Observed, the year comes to 176 yr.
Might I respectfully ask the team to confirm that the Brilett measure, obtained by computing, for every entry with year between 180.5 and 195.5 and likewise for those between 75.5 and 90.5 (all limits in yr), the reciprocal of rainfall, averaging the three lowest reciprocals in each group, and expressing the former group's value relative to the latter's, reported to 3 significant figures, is 1.06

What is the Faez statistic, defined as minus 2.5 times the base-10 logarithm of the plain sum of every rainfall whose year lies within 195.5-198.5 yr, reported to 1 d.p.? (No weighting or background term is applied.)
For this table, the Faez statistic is -1.6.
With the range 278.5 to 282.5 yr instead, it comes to -1.8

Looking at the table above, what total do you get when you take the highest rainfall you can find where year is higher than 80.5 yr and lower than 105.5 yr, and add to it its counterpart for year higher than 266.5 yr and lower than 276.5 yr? 2.83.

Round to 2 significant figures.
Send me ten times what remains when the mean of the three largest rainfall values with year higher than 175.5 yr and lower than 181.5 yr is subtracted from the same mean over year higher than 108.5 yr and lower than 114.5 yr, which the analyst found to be 2.8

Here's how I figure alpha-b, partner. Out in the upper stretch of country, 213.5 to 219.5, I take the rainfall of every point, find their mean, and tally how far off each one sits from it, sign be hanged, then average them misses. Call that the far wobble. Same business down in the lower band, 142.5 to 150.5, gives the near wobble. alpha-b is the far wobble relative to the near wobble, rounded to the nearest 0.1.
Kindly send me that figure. 1.3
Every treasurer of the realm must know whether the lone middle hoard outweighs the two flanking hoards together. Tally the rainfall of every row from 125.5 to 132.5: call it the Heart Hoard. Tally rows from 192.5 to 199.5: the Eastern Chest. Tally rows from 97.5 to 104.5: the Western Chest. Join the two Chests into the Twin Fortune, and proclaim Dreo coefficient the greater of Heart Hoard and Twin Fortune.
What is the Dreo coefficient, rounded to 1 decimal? 19.1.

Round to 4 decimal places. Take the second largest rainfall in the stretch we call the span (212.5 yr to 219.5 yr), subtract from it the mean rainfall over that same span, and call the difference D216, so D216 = 0.0157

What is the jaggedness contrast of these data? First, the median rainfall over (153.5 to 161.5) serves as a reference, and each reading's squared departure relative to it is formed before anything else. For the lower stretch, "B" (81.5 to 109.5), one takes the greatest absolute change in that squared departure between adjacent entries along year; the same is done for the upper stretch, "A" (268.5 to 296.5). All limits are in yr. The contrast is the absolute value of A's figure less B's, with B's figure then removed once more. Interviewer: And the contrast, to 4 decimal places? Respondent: -0.0069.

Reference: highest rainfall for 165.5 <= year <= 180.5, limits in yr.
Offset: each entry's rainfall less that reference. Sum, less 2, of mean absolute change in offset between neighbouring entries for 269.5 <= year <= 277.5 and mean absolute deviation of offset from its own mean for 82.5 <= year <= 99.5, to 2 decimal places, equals -1.94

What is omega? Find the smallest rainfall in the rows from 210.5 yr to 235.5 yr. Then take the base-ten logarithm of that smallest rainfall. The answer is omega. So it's 0.12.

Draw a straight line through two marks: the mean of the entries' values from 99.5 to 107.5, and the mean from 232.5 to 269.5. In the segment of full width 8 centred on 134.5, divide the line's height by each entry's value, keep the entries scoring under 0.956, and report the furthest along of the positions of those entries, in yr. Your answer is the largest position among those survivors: 138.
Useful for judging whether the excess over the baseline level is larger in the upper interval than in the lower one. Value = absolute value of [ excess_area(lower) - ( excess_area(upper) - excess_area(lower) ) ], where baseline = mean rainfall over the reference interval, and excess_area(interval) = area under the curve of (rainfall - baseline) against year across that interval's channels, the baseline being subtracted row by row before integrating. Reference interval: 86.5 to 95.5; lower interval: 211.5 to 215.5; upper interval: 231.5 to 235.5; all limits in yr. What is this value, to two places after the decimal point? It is 1.46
